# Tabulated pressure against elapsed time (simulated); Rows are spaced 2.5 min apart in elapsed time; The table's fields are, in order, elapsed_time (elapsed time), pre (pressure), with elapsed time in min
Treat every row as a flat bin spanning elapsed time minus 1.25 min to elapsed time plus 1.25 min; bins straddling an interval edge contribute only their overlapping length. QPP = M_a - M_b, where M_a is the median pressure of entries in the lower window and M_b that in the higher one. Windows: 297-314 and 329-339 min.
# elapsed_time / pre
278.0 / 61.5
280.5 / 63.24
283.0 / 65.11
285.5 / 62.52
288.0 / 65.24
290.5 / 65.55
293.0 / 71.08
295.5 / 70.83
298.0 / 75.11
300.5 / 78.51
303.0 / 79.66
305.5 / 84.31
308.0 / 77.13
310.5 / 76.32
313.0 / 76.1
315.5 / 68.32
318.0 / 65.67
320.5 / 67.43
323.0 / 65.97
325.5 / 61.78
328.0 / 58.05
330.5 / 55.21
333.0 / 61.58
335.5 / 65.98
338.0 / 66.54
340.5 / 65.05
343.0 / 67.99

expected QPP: 13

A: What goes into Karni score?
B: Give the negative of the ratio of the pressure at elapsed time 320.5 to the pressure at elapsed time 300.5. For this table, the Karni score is -0.86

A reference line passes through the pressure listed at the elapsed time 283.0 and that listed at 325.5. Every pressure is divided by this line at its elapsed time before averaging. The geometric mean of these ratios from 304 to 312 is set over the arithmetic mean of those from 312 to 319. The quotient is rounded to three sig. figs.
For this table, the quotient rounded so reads 1.12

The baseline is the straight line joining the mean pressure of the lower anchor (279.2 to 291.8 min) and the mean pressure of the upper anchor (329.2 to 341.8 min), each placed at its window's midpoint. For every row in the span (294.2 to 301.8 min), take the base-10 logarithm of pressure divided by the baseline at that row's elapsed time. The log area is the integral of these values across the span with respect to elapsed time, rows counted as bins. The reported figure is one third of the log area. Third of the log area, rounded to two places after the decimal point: 0.17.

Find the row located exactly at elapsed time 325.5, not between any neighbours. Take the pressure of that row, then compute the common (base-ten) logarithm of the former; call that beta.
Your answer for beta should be 1.79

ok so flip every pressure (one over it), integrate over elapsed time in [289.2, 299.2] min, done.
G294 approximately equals 0.142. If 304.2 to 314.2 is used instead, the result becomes 0.128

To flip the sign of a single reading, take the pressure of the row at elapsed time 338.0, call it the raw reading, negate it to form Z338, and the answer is -67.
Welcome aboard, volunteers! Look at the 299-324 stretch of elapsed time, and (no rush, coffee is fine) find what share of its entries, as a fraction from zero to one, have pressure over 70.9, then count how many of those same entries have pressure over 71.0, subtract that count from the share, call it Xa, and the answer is -5.4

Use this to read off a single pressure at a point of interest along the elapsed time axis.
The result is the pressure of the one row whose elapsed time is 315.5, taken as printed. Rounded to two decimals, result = 68.32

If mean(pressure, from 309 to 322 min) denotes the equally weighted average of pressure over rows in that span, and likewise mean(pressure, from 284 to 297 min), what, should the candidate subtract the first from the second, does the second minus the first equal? -4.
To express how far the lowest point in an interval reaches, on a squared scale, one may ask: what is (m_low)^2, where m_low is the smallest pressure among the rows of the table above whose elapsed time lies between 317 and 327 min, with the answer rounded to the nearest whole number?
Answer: 3817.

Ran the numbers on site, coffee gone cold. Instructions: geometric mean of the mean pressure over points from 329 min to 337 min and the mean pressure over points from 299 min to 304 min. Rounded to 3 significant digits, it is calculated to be 69.4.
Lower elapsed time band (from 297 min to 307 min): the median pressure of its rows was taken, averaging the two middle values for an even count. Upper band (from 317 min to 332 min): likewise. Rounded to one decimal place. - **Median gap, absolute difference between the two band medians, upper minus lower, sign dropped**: 15.4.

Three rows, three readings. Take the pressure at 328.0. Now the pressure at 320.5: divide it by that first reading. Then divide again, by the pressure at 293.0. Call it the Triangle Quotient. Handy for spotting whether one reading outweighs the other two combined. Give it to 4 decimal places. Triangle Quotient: 0.0163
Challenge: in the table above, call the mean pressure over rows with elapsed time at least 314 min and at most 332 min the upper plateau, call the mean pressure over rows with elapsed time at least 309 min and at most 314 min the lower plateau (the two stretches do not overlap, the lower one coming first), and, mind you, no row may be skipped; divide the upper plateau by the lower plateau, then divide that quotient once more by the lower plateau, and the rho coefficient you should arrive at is 0.0109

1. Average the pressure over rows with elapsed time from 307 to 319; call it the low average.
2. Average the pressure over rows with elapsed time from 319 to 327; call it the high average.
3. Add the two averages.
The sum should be 138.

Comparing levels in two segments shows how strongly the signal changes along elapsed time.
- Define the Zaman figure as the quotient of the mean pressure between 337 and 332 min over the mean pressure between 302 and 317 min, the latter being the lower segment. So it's 0.83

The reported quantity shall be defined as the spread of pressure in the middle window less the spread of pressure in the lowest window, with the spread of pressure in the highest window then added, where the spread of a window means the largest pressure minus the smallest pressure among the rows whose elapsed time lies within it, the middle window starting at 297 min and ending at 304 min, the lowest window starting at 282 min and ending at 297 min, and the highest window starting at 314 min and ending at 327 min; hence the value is 3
